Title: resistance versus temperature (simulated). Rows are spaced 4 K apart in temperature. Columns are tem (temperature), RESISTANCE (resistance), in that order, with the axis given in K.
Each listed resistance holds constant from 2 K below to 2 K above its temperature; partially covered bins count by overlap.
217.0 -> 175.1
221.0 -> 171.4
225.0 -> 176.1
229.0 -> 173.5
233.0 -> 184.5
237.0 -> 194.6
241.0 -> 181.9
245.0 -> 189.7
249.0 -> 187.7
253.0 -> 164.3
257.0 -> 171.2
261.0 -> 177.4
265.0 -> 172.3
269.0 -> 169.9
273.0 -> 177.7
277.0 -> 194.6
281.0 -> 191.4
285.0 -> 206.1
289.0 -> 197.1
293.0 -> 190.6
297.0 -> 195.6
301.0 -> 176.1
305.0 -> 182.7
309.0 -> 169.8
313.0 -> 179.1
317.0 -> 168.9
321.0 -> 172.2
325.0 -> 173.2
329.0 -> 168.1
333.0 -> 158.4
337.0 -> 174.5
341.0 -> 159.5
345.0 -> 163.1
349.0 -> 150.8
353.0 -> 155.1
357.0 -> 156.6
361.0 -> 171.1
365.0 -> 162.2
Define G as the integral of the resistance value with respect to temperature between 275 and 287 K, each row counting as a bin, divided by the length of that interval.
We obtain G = 197.4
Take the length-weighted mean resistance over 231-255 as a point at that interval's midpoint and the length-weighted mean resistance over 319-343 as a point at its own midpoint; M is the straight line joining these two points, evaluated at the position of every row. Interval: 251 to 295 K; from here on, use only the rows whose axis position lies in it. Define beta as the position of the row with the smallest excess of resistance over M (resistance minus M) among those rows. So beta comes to 253.0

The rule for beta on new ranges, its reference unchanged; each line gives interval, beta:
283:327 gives 309.0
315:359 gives 349.0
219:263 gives 253.0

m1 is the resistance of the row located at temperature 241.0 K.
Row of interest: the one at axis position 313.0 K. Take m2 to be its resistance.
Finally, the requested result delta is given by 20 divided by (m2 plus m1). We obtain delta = 0.055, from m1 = 181.9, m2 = 179.1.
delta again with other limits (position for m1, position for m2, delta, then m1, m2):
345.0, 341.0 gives 0.062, 163.1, 159.5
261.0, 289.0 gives 0.053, 177.4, 197.1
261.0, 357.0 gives 0.060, 177.4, 156.6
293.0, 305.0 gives 0.054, 190.6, 182.7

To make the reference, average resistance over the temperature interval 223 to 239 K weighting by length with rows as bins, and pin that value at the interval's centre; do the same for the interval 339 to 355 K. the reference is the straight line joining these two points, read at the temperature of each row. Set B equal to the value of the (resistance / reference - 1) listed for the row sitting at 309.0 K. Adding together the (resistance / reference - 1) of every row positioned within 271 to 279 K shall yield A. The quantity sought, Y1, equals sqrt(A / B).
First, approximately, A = 0.16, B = 0.03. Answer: 2.4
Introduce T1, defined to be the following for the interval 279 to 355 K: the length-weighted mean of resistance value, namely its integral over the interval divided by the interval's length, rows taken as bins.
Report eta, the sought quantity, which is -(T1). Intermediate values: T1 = 175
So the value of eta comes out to -175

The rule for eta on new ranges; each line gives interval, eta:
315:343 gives -168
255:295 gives -185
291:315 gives -182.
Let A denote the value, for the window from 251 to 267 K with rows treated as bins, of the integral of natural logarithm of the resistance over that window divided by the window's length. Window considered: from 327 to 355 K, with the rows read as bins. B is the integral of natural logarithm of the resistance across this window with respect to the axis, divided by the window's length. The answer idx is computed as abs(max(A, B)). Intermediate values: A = 5.14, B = 5.08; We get 5.143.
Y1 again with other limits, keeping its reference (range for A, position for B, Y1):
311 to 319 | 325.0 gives 1.3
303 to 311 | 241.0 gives 3.5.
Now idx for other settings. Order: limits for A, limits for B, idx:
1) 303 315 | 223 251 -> 5.214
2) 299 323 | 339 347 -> 5.163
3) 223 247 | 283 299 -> 5.285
